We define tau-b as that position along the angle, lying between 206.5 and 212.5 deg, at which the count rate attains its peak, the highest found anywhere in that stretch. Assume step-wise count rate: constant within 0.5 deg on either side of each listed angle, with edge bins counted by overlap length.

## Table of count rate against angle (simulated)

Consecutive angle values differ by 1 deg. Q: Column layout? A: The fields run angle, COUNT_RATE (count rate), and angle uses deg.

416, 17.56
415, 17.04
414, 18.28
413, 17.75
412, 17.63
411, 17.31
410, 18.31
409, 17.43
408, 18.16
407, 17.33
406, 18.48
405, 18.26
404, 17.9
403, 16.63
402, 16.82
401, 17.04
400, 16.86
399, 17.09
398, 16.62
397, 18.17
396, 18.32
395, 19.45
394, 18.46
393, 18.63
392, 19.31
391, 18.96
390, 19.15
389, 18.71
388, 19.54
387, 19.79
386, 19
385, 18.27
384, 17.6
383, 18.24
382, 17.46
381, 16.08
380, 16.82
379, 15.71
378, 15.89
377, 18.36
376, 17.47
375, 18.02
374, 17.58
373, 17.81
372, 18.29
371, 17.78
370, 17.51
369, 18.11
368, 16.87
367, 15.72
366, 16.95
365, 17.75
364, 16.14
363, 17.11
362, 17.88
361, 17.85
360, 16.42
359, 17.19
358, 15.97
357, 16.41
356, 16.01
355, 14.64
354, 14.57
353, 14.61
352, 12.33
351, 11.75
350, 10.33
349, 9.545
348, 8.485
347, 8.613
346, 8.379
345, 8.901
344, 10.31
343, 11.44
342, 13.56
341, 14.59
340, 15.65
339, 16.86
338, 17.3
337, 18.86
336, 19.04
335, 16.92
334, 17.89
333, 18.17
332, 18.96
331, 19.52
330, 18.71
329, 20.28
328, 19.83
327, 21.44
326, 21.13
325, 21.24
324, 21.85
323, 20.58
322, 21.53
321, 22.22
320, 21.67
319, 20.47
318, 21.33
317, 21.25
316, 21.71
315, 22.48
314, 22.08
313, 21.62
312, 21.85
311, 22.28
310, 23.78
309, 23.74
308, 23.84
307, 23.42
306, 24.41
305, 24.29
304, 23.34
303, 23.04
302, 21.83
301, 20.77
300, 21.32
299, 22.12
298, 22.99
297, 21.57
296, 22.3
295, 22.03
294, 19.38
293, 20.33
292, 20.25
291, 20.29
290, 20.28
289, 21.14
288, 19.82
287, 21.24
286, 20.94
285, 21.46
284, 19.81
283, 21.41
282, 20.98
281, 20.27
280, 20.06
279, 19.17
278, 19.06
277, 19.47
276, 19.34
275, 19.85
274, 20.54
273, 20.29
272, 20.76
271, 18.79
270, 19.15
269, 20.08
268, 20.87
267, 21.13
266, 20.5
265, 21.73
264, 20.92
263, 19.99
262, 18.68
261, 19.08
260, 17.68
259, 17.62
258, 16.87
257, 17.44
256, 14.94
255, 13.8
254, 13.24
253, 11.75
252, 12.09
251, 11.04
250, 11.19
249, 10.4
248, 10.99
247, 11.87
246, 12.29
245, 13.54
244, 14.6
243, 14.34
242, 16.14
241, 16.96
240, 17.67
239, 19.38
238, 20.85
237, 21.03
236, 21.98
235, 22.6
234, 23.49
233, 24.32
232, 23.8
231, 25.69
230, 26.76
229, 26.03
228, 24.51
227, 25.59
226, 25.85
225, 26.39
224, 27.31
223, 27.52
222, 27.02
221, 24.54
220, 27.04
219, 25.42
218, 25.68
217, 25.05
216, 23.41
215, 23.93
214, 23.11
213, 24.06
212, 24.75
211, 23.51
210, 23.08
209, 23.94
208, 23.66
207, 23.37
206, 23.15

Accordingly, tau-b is 212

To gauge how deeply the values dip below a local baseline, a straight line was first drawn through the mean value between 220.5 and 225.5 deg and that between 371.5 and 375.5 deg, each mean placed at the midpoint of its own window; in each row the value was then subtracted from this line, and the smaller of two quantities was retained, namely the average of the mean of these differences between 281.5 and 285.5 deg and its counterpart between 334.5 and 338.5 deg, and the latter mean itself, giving 2.0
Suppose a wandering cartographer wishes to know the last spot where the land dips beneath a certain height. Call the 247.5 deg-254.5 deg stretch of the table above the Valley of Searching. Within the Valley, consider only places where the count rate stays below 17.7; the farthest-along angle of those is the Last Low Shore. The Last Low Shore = 254 deg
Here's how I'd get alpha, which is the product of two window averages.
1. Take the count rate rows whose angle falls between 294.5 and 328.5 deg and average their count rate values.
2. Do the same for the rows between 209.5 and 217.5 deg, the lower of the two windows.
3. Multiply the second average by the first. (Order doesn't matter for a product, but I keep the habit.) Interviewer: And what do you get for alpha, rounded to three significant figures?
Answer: 527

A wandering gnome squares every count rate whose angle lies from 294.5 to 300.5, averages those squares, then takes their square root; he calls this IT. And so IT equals 22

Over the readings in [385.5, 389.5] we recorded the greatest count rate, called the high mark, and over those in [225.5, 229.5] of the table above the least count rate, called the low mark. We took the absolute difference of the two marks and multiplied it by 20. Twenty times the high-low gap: 94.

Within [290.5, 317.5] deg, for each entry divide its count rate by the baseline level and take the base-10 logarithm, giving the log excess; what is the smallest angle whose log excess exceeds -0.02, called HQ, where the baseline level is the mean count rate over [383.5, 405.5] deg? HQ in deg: 291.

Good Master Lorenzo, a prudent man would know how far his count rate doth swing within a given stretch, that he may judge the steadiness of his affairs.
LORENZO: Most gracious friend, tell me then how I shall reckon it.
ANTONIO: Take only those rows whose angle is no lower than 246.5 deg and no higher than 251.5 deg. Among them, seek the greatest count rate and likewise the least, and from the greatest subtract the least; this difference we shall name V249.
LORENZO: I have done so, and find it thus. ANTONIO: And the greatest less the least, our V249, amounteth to 1.5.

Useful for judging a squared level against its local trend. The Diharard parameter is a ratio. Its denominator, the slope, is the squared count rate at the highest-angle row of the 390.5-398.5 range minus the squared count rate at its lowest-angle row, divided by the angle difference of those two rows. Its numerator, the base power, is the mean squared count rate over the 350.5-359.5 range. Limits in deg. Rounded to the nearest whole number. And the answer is -19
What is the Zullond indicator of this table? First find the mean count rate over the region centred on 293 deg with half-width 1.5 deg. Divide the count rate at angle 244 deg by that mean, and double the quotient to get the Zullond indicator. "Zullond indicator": 1.5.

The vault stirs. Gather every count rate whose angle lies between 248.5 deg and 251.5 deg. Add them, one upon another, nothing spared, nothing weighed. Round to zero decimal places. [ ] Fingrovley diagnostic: 33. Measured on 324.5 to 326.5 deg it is 42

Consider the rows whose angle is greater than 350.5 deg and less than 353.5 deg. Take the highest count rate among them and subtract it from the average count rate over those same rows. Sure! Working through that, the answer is -1.7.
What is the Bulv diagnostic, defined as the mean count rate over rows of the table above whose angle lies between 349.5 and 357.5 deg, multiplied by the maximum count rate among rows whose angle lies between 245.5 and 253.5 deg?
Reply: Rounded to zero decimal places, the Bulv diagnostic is 170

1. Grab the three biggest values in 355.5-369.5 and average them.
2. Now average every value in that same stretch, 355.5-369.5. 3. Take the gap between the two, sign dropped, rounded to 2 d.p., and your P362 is 1.06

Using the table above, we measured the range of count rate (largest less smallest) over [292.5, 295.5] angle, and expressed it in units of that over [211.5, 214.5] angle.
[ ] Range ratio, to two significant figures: 1.6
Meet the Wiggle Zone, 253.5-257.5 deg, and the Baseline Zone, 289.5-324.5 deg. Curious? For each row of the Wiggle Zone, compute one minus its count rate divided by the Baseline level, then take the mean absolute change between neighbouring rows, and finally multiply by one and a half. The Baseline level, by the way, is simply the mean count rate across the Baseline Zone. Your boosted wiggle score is 0.096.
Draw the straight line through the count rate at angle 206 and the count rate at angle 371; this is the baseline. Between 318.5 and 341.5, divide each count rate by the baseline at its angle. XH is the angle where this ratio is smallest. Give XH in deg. 341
